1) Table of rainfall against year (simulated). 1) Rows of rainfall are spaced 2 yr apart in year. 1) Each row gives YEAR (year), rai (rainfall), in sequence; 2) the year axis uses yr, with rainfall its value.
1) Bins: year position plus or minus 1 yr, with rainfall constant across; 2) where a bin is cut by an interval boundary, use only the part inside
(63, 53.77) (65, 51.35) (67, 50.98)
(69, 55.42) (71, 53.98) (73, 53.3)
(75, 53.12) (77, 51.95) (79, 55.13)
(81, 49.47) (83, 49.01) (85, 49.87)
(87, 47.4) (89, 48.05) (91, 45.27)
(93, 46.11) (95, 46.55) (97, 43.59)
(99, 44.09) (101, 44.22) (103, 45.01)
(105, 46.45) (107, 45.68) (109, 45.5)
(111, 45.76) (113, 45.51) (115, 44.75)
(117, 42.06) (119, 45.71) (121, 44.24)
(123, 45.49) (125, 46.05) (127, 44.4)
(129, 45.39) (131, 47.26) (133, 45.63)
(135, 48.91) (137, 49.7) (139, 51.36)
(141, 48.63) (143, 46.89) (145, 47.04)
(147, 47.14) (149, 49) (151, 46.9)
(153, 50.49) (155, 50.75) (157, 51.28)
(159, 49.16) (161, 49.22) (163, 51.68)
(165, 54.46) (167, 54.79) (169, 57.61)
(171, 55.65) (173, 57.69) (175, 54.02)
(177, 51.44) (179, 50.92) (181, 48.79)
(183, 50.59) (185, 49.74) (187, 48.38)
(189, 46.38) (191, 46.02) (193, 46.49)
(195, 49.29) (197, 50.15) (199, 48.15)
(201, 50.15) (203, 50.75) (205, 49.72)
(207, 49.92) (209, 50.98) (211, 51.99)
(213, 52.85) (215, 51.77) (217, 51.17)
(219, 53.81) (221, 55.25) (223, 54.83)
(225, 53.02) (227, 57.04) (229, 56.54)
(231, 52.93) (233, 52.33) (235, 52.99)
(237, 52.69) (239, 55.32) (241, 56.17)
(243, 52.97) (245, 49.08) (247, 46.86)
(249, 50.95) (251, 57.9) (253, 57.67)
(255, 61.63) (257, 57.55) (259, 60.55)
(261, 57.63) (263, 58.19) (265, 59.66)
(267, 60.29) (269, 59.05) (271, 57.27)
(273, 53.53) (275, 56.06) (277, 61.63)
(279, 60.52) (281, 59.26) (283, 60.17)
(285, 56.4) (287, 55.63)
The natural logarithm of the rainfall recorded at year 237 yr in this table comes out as 3.96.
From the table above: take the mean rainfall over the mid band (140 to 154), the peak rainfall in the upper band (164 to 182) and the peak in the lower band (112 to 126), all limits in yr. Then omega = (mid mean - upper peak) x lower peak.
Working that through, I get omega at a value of -446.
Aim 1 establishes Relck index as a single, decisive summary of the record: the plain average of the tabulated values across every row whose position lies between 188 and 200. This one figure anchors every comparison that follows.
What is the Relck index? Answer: 47.7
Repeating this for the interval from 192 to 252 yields 52.1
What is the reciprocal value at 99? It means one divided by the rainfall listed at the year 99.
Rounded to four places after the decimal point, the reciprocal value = 0.0227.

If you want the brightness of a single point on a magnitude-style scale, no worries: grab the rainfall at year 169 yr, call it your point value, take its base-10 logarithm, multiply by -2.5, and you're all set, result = -4.40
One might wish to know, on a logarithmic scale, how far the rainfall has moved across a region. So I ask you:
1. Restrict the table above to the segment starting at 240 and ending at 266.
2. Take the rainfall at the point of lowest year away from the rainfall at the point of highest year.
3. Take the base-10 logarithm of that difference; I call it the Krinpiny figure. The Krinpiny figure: 0.54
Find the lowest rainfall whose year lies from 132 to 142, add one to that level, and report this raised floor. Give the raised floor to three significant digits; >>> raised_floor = 46.6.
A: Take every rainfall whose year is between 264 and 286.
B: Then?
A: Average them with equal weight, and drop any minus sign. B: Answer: 59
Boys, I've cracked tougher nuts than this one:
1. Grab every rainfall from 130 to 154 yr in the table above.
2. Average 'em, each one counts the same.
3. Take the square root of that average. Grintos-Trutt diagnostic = 6.9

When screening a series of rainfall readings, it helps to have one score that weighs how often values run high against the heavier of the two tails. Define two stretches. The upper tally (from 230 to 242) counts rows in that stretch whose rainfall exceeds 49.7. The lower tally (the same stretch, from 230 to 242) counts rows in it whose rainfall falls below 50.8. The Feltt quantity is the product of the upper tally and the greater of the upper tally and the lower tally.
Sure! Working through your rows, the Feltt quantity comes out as 36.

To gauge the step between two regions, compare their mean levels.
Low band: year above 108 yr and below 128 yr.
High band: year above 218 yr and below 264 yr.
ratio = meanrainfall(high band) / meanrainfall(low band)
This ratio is 1.22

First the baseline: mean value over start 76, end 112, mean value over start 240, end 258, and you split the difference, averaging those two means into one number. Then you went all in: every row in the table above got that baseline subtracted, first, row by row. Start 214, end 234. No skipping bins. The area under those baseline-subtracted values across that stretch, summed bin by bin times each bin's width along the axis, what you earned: 60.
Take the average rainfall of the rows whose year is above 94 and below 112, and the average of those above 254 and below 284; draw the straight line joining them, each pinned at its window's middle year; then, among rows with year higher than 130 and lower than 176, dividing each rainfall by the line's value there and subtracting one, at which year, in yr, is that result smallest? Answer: 151 yr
